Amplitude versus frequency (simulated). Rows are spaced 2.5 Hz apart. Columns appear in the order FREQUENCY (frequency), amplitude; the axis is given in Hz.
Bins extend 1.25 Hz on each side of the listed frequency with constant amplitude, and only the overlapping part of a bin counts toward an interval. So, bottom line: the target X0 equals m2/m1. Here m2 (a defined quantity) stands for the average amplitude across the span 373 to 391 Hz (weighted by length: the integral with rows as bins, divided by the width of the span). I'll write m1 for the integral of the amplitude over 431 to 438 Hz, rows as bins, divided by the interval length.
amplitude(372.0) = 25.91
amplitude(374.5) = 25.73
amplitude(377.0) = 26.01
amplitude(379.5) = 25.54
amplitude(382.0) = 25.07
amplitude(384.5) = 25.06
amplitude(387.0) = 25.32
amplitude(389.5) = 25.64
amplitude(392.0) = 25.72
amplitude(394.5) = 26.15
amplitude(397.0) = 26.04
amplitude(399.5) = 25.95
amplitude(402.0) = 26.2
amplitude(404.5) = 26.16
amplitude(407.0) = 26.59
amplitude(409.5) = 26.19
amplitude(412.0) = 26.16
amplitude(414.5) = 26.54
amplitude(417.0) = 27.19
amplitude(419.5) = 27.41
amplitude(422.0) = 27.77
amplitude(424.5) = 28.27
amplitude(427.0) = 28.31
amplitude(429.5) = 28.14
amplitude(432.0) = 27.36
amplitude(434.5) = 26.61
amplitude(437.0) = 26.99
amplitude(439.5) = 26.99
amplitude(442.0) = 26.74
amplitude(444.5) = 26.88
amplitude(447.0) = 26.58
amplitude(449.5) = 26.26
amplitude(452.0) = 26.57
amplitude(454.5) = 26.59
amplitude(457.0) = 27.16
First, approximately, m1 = 27.0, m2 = 25.5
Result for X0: 0.95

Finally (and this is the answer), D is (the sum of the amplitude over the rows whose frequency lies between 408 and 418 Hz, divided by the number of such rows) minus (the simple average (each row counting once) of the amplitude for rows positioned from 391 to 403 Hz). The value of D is 0.5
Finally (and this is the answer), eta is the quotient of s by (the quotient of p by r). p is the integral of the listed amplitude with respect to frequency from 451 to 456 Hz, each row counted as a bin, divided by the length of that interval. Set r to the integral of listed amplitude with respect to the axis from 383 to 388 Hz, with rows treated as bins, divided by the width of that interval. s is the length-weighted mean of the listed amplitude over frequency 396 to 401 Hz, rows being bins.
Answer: 24.6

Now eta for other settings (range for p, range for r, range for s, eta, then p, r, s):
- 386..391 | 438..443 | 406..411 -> 27.8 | 25.5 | 26.9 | 26.4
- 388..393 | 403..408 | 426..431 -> 28.9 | 25.7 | 26.4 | 28.2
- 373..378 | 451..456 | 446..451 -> 27.2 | 25.9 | 26.6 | 26.4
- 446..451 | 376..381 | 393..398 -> 25.4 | 26.4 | 25.7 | 26.1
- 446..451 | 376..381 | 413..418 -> 26.1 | 26.4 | 25.7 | 26.8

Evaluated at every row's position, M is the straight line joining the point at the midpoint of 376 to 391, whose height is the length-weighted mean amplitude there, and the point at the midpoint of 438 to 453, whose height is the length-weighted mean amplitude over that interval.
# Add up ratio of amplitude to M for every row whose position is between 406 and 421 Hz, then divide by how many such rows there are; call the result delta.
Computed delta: 1.02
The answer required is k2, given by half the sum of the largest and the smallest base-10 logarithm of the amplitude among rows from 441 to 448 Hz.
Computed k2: 1.427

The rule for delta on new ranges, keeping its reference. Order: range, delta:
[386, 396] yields 1.00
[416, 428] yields 1.06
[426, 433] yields 1.06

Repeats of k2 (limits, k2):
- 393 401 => 1.416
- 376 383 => 1.407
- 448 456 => 1.422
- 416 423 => 1.439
